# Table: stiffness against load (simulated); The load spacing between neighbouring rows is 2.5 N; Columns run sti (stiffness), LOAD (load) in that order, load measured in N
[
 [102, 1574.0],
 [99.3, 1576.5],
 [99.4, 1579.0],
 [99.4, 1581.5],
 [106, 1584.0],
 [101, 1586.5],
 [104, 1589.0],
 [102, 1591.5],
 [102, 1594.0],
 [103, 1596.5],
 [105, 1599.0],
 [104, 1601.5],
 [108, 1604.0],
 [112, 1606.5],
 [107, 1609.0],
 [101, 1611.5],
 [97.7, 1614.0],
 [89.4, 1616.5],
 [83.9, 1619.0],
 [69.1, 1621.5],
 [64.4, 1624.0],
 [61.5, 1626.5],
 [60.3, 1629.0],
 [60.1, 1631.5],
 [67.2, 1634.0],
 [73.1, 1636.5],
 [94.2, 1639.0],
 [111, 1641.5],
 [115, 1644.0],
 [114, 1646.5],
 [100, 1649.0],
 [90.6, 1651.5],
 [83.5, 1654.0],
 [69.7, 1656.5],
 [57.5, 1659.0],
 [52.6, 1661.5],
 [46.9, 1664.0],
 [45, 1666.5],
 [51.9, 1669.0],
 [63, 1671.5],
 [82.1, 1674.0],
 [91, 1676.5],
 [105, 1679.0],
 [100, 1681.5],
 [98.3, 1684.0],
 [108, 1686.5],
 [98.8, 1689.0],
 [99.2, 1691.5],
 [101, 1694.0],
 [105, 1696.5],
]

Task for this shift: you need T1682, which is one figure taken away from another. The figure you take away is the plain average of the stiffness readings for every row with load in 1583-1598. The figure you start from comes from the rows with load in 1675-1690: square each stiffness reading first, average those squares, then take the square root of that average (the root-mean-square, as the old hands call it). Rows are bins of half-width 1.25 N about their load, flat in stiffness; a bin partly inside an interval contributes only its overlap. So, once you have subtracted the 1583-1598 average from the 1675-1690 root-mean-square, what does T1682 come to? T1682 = -3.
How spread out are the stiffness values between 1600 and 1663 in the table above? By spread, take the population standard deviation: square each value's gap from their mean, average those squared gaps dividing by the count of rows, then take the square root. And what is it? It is 20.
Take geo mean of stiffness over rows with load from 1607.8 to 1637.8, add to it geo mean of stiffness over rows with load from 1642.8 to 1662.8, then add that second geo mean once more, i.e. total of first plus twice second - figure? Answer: 241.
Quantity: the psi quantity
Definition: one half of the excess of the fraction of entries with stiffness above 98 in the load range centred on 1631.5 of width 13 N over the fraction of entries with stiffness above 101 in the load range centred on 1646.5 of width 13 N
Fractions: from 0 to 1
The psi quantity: -0.3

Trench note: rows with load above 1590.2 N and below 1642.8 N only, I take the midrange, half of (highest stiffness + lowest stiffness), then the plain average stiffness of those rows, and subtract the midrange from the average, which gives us 3.3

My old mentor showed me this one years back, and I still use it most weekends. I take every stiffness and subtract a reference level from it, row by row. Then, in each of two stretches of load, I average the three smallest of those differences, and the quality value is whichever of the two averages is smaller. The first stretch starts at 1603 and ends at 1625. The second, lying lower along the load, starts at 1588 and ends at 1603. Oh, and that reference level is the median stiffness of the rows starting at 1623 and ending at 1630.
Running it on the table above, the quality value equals 11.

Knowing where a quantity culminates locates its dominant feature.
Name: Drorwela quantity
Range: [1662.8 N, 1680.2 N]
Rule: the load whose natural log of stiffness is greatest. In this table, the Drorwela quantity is 1679.0 N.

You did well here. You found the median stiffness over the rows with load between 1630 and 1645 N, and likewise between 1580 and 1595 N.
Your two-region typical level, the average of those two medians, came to 93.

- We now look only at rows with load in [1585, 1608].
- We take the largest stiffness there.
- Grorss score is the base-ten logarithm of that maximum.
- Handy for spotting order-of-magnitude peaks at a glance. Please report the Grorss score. 2.049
